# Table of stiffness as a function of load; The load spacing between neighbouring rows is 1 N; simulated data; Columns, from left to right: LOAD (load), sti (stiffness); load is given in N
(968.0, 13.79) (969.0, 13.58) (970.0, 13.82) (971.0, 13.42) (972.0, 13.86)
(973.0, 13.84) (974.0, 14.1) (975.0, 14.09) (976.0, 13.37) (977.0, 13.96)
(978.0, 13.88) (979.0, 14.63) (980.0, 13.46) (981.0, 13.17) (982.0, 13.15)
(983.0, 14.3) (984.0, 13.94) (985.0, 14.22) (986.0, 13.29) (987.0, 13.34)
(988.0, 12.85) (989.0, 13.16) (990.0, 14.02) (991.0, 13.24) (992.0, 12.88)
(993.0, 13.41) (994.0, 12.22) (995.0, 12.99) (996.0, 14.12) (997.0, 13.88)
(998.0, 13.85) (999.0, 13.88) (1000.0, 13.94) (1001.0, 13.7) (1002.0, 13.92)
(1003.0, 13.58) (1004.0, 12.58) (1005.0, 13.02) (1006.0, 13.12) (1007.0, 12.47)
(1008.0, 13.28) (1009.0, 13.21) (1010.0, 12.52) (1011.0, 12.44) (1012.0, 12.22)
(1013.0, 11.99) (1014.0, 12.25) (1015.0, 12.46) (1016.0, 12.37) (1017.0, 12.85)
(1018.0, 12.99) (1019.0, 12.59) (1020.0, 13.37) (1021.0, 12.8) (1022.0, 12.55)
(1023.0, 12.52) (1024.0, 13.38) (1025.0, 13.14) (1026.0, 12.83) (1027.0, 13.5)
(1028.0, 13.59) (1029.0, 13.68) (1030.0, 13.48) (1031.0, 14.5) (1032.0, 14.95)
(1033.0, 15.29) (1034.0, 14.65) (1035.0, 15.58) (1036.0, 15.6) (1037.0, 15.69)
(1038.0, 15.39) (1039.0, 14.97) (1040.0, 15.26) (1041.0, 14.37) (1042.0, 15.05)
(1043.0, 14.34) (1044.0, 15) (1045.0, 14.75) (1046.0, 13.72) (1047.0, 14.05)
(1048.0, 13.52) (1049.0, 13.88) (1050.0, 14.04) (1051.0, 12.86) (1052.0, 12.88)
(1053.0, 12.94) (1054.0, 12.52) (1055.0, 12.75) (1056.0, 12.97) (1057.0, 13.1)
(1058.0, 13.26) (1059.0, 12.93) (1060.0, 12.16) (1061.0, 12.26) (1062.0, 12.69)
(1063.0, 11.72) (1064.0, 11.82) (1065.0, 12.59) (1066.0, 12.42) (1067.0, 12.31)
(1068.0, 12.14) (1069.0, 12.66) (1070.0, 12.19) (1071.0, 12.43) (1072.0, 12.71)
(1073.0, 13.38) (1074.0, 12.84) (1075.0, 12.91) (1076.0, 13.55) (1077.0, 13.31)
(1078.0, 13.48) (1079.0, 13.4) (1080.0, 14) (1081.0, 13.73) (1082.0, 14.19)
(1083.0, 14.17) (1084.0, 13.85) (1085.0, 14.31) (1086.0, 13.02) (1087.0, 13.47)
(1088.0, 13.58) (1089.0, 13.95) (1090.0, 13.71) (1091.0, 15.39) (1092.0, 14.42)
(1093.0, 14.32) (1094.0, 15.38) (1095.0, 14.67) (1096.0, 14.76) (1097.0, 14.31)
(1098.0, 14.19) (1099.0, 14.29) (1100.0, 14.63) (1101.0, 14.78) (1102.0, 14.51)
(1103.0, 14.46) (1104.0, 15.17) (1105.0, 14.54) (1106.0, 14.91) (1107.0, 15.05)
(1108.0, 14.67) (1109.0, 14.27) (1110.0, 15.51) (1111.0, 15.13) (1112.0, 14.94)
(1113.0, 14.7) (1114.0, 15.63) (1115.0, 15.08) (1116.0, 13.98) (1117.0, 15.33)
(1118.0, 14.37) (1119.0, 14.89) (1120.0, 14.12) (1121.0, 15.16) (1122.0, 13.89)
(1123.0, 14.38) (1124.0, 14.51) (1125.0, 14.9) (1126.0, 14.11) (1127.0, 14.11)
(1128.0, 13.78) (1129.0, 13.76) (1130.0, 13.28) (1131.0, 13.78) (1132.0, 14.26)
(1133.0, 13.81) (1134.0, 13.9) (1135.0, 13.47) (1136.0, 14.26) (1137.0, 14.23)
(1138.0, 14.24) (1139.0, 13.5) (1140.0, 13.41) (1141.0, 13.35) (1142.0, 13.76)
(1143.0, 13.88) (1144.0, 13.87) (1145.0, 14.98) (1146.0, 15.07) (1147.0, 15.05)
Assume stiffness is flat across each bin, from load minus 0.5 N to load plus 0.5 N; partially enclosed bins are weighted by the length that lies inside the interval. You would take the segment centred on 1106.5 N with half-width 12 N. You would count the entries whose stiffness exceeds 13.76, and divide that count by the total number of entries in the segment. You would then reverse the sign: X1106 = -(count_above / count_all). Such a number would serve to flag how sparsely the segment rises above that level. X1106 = -1.0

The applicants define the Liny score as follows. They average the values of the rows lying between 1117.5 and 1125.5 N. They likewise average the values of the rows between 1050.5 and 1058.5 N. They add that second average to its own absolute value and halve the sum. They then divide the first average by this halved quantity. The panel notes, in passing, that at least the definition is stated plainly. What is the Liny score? 1.13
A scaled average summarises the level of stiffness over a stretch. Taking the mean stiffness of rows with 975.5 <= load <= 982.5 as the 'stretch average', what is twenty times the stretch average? 273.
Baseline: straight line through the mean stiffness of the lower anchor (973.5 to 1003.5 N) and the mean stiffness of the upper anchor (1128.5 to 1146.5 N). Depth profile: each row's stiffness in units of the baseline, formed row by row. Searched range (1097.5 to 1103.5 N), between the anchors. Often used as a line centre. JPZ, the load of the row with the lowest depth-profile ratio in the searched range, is 1098.0 N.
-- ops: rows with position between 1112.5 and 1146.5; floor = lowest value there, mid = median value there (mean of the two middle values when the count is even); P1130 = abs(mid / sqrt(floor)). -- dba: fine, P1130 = 3.87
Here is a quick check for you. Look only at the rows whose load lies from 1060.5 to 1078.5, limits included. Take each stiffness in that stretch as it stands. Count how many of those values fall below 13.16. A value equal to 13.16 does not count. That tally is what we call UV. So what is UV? 14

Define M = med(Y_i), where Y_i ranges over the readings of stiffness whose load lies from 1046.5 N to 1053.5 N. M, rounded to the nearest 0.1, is 13.5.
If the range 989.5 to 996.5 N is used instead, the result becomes 13.2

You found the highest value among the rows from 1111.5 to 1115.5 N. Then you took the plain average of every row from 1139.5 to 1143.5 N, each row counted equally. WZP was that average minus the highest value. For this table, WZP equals -2.0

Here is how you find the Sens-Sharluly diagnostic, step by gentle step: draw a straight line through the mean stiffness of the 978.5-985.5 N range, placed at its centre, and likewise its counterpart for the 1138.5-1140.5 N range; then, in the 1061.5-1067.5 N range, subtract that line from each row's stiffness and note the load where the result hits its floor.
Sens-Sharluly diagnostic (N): 1063.0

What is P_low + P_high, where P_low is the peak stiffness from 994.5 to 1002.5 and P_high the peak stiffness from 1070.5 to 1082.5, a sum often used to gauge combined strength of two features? 28.3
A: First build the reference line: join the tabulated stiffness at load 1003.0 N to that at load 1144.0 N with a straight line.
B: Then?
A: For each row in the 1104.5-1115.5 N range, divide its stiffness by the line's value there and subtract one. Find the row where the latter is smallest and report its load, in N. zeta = 1109.0 N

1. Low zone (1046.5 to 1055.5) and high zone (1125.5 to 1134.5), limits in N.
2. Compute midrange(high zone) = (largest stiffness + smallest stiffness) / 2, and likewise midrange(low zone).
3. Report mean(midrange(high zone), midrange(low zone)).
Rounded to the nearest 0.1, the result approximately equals 13.5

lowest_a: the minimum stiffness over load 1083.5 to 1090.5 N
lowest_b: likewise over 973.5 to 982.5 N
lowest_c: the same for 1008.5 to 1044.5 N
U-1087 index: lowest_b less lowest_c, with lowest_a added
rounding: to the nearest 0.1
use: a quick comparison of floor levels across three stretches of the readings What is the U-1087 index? 14.2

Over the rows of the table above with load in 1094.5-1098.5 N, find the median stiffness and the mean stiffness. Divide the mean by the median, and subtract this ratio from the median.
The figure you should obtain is 13.5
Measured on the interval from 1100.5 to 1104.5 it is 13.6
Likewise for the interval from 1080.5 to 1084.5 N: 13.0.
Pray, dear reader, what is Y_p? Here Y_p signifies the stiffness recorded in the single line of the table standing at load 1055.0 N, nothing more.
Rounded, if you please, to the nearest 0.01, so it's 12.75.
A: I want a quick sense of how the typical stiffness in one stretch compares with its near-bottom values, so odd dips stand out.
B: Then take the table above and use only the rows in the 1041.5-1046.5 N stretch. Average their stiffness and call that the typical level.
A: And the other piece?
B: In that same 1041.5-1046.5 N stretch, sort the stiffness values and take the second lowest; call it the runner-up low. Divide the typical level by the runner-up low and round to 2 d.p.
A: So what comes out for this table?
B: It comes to 1.02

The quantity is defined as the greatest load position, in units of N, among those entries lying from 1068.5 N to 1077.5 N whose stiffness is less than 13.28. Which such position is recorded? 1075.0 N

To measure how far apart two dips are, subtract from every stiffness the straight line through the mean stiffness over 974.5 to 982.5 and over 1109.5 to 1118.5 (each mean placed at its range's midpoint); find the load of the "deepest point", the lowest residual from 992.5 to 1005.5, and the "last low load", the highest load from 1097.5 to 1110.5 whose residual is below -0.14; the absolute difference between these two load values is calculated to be 115 N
